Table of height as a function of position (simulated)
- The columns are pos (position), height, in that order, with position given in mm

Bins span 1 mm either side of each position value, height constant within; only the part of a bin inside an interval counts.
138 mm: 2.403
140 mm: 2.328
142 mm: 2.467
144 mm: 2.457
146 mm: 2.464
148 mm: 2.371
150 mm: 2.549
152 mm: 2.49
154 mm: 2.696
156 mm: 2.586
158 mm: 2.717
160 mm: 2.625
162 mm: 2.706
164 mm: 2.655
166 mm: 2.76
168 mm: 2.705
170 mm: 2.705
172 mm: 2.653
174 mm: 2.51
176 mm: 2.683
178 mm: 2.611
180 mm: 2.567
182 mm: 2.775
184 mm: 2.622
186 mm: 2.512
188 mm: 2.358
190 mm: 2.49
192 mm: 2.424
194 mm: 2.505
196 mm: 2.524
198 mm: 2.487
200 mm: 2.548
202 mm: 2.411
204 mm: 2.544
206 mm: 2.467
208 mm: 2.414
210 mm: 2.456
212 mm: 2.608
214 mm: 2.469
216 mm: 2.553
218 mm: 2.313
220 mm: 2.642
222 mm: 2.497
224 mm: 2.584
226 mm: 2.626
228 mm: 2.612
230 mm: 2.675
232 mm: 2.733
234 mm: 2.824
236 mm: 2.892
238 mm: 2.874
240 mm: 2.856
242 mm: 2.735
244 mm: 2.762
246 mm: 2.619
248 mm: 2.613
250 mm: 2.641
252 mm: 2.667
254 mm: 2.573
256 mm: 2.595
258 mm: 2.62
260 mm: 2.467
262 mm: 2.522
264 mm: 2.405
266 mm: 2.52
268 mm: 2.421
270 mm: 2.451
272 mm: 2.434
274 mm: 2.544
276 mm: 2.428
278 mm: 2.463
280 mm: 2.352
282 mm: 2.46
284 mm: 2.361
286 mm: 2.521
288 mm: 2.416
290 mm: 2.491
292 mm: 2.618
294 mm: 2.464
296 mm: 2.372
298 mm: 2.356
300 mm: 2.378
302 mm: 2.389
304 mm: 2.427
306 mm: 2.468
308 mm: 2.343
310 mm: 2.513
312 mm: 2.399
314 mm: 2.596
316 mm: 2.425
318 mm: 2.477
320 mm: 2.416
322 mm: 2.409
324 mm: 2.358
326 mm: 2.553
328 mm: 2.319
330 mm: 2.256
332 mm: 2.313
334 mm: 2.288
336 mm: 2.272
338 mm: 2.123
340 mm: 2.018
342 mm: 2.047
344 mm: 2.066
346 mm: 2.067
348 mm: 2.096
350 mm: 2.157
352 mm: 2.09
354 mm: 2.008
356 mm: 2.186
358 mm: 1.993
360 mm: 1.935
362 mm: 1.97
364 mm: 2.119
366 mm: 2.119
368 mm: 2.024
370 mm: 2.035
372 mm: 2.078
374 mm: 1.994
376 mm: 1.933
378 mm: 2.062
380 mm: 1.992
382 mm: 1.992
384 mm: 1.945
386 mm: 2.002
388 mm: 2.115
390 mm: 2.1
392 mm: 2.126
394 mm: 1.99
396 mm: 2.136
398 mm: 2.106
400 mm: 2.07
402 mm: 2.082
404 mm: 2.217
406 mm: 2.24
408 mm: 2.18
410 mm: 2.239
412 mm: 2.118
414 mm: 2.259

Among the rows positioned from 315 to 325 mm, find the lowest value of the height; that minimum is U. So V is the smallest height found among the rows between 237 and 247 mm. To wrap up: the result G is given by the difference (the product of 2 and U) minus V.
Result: 2.1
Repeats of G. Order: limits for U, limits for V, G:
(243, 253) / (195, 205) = 2.8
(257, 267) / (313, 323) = 2.4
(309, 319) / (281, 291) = 2.4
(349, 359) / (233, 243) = 1.3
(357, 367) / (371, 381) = 1.9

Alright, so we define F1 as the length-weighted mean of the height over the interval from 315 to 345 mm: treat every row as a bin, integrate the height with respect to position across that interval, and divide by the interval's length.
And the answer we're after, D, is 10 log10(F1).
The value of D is 3.60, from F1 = 2.3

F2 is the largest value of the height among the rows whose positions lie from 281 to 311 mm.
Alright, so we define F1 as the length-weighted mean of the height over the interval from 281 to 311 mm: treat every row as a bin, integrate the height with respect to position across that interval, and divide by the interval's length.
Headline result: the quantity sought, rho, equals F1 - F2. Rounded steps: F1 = 2.44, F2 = 2.618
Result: -0.18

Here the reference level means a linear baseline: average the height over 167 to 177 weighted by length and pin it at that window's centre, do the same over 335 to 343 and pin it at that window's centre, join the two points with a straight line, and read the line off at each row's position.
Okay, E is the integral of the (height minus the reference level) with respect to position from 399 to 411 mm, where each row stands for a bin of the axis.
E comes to 3.2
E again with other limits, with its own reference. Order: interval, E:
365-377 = 0.2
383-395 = 1.1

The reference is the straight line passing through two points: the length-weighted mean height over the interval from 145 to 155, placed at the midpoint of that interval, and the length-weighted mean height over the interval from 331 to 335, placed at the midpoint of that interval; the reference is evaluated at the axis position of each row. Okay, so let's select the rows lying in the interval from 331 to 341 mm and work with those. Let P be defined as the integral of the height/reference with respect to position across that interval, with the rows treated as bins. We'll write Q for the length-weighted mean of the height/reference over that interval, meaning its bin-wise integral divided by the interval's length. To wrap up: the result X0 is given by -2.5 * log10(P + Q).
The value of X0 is -2.56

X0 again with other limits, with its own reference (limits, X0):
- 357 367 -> -2.48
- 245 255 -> -2.70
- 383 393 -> -2.51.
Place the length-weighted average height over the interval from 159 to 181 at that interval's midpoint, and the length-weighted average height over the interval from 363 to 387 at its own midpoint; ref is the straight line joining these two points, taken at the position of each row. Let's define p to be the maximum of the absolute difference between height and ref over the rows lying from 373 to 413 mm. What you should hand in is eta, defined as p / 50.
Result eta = 0.0064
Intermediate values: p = 0.32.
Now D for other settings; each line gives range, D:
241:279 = 4.07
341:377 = 3.12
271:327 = 3.88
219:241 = 4.33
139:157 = 3.96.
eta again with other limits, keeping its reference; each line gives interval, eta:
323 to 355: 0.0076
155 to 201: 0.0048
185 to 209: 0.0048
